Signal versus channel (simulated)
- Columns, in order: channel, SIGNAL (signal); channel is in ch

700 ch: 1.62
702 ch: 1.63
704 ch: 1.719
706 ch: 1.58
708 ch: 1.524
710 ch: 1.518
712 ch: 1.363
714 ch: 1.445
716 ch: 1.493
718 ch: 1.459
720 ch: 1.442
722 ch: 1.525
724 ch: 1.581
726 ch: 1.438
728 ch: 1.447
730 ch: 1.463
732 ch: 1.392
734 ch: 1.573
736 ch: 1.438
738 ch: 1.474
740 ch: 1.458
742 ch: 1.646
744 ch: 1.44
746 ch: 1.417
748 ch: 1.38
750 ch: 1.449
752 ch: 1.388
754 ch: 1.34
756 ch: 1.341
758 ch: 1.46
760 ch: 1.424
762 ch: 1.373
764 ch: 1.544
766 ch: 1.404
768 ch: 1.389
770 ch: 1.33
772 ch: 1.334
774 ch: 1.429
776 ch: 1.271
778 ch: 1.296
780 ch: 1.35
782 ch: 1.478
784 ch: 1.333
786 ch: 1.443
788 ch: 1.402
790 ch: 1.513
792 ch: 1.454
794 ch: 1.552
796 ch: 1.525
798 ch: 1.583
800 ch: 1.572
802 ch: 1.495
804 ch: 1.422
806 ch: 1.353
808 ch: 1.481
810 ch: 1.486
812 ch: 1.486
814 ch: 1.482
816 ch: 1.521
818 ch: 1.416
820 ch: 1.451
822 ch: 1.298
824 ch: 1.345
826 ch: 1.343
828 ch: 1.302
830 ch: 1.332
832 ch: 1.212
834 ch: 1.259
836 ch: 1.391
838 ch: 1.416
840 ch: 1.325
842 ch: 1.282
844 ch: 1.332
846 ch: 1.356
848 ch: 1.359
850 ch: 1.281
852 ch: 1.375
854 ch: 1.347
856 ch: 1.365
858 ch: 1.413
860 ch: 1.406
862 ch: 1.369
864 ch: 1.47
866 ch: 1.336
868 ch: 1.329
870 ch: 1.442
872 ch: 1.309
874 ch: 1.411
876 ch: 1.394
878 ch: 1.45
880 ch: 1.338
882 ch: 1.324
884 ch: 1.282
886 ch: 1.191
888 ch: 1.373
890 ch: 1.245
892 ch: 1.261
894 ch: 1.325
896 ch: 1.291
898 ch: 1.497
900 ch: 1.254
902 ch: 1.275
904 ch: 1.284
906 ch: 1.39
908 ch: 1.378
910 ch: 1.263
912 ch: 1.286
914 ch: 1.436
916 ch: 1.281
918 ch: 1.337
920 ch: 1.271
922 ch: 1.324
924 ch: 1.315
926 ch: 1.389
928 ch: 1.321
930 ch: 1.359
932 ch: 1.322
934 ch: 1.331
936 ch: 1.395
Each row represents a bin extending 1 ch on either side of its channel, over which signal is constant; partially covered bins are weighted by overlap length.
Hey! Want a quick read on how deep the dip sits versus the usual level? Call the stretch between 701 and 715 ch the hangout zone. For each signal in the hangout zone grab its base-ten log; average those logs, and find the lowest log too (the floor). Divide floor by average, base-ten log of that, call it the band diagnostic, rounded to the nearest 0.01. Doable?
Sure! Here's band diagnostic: -0.14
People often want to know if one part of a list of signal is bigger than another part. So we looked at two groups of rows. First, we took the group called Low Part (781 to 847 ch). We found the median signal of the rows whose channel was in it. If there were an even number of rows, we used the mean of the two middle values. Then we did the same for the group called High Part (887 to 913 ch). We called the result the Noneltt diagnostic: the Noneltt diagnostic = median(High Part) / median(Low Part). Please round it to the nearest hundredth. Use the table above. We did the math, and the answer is 0.91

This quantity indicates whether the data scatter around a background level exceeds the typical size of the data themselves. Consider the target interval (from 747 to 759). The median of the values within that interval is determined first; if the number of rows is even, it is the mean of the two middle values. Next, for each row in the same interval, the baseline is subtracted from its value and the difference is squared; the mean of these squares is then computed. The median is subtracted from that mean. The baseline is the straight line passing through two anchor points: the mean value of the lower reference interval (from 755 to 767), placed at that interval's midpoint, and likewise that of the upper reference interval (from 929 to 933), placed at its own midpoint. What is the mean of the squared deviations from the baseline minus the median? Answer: -1.38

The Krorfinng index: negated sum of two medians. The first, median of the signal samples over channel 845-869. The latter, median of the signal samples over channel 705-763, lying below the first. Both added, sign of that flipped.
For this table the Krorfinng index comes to -2.81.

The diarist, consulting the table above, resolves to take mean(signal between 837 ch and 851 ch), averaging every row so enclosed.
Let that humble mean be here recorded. 1.34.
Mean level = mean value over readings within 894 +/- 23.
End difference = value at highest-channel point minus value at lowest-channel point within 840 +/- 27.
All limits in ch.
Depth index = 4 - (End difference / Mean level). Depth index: 4.11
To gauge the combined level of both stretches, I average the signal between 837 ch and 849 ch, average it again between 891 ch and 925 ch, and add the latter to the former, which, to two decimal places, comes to 2.67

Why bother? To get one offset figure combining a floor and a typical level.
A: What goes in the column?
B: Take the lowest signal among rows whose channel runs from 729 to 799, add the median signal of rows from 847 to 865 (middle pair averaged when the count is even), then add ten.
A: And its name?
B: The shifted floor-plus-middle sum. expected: 12.6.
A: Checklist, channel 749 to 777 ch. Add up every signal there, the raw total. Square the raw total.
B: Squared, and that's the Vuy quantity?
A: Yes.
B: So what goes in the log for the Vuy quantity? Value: 379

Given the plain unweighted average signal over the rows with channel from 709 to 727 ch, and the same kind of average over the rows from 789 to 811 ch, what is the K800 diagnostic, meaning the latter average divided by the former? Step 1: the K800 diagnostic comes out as 1.01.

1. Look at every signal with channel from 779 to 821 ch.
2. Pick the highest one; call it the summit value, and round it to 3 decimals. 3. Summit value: 1.583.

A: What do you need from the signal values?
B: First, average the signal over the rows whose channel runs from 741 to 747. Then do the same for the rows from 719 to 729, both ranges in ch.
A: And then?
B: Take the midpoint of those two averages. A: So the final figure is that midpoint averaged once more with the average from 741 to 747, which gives 1.50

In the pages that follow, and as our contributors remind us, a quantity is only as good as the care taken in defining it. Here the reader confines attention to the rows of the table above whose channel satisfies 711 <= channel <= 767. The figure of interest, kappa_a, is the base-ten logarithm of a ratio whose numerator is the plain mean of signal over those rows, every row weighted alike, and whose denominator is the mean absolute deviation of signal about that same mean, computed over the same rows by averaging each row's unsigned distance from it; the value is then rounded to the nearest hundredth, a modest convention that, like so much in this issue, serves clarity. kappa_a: 1.45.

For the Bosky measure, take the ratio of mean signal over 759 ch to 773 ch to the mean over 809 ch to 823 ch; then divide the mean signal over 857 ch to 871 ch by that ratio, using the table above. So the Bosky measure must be 1.44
